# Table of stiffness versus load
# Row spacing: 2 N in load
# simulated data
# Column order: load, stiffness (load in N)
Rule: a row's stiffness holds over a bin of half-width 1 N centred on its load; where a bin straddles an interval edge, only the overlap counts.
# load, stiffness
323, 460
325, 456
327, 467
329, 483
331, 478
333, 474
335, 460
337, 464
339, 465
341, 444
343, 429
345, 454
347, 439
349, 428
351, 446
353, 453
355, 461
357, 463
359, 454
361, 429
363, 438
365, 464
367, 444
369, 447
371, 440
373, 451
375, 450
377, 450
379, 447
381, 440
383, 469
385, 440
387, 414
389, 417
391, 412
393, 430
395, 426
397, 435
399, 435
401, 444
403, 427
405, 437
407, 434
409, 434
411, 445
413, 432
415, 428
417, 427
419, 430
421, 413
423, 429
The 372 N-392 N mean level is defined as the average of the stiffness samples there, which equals 439.0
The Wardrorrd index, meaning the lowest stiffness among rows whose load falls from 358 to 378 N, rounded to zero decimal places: 429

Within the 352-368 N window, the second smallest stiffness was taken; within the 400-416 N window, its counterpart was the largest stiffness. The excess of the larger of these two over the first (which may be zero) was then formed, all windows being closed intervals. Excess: 7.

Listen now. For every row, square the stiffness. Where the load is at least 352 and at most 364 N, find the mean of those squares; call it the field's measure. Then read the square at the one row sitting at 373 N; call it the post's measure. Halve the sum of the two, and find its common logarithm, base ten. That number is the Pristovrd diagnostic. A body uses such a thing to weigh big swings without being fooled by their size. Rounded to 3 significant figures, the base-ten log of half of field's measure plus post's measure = 5.31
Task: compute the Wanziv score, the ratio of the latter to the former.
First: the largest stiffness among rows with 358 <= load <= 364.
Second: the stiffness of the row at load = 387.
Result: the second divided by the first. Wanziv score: 0.91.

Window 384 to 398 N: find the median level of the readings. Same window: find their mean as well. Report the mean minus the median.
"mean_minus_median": -1.1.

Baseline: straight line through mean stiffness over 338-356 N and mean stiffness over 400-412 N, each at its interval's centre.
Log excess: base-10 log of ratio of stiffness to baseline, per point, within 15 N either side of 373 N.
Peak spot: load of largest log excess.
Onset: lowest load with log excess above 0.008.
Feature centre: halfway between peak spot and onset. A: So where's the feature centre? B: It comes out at 371 N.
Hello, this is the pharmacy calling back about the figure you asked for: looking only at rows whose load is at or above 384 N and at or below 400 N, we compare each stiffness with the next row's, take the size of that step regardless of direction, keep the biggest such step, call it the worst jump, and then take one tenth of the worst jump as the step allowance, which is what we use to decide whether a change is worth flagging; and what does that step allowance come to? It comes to 2.6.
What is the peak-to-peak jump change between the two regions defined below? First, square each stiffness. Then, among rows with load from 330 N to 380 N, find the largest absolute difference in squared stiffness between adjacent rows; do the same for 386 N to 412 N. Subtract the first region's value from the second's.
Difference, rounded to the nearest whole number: -8296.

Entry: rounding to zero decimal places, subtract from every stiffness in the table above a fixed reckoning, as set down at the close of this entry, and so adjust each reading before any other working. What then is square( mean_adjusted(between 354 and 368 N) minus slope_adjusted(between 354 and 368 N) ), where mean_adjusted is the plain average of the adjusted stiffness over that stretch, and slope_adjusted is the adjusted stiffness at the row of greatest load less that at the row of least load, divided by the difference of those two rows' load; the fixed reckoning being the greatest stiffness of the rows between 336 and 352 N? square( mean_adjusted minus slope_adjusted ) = 173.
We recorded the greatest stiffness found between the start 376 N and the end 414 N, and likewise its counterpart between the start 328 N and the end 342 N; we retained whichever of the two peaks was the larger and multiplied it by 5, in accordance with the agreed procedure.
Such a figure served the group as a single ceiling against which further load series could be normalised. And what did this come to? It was 2415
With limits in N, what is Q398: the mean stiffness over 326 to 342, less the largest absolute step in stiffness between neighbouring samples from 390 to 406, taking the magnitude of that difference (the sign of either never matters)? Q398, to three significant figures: 449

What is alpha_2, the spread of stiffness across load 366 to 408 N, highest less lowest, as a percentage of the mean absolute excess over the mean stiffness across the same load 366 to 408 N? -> 551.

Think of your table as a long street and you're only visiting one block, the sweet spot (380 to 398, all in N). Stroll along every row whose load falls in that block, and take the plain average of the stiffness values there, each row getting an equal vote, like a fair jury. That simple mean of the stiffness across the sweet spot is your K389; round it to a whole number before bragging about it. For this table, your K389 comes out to 431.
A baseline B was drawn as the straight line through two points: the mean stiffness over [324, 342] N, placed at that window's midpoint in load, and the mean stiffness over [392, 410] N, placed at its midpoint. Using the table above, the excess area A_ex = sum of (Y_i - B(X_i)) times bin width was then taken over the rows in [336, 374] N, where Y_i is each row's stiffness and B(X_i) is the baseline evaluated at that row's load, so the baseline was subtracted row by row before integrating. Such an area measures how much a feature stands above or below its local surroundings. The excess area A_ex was -275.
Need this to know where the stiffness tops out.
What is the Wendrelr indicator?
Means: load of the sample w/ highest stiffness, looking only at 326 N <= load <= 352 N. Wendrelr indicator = 329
